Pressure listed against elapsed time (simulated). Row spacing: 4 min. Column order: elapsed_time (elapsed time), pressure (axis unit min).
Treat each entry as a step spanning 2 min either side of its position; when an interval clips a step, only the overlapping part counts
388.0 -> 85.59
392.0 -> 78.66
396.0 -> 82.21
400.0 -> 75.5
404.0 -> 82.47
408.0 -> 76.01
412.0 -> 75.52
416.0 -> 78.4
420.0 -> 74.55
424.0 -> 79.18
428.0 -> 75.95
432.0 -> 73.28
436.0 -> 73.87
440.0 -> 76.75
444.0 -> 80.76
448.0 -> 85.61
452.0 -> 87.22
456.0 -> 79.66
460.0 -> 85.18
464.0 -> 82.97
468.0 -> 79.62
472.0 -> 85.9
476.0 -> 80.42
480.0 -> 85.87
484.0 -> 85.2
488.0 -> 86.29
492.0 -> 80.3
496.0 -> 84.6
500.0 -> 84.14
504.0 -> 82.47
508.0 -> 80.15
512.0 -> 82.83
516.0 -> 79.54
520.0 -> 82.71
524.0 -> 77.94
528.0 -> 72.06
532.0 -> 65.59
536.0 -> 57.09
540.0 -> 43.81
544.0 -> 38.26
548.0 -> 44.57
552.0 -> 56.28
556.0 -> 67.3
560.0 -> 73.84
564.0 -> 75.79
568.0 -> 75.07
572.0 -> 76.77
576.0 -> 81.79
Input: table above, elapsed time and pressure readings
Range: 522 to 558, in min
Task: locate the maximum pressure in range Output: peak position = 524.0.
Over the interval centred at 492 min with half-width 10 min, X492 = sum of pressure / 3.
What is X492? 140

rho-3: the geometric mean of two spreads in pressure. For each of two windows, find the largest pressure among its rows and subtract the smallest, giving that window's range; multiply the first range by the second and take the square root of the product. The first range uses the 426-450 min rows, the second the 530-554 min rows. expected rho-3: 18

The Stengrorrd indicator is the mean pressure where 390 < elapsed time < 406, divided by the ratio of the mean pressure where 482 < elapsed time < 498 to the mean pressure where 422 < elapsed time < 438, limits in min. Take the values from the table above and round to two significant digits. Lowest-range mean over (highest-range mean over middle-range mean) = 72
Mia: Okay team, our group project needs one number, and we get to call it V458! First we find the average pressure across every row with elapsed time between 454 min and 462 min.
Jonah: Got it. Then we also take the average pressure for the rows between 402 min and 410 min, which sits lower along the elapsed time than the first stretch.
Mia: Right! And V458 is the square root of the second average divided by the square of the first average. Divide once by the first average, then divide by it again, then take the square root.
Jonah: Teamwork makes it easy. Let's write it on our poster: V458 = 0.108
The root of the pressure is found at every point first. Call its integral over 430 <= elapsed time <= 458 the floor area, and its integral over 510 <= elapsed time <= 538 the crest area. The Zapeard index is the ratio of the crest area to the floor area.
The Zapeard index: 0.96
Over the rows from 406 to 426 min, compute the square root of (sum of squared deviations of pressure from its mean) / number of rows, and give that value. 1.8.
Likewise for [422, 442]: 2.1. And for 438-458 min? 3.9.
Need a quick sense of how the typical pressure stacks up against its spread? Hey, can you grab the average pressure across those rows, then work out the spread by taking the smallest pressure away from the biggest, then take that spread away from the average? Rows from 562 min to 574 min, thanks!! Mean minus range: 74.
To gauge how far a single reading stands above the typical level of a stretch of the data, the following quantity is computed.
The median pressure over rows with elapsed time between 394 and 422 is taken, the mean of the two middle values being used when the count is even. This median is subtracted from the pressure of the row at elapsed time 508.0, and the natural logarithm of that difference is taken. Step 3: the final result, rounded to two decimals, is 1.42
